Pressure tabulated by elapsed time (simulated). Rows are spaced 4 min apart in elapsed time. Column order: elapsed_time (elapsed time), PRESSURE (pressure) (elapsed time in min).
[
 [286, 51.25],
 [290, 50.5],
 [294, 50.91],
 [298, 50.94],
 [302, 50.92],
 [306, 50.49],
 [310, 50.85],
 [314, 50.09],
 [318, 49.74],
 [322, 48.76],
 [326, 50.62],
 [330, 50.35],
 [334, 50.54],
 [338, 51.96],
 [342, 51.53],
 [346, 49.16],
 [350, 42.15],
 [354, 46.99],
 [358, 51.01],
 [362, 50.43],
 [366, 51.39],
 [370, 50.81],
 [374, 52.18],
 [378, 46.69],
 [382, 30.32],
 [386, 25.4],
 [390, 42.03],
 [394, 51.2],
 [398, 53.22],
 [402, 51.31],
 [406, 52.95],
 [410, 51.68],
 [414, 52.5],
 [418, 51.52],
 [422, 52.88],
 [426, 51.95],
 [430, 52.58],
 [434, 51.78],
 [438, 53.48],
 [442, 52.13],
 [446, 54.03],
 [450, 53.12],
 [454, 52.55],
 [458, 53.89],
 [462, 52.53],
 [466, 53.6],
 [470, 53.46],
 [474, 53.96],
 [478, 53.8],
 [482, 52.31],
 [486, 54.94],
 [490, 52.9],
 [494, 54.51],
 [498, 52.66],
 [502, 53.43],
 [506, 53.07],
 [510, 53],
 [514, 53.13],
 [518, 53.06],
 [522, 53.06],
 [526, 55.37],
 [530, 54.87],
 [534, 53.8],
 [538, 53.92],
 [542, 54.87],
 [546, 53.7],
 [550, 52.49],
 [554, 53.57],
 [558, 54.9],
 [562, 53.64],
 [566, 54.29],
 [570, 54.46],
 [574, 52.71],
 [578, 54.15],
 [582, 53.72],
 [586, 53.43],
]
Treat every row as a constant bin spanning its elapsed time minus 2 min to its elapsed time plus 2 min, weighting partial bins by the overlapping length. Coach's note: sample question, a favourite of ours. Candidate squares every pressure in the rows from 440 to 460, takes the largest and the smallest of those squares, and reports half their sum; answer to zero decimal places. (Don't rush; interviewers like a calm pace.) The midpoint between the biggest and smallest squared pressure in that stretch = 2818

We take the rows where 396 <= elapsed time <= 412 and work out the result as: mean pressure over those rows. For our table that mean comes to 52.3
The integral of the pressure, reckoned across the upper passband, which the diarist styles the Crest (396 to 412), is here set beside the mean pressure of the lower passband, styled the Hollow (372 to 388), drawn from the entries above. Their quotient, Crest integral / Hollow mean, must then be 21.6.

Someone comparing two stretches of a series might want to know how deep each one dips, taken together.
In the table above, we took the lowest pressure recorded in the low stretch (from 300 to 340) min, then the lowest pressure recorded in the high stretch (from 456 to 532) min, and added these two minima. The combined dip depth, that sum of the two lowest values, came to 101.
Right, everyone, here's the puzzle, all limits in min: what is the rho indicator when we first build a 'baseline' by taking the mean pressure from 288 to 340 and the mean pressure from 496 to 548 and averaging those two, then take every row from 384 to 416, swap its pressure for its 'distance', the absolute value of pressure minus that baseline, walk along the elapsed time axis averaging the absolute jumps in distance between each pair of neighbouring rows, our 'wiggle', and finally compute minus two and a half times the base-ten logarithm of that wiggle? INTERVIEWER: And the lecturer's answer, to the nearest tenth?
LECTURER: -1.5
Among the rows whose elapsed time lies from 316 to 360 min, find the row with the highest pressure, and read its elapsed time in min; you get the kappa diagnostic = 338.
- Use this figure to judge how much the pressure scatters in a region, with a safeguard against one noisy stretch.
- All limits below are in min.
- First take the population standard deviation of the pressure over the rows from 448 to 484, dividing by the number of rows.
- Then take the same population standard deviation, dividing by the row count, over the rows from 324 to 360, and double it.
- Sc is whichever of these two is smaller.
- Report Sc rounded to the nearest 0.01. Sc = 0.60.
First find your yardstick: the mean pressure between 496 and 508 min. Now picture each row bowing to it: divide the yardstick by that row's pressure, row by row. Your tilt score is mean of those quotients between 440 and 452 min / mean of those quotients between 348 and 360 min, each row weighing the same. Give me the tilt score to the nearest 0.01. 0.87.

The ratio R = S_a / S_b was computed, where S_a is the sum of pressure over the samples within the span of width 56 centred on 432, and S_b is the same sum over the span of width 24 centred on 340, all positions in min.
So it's 2.5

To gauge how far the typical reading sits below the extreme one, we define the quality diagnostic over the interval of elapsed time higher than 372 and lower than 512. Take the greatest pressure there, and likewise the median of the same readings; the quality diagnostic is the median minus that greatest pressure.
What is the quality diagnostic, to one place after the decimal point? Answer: -2.3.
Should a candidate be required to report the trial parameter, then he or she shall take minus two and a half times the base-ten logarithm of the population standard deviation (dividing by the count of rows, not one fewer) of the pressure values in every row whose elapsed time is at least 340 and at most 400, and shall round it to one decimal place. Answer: -2.3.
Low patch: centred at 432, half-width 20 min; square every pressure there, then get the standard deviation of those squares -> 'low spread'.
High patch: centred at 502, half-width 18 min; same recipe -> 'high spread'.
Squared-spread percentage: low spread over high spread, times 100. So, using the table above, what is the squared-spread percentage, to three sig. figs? 100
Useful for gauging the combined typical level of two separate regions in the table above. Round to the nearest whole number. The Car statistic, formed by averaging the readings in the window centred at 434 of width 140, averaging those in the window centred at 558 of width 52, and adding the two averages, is 105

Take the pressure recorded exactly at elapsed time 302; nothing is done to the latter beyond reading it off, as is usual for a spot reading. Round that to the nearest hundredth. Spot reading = 50.92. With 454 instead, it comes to 52.55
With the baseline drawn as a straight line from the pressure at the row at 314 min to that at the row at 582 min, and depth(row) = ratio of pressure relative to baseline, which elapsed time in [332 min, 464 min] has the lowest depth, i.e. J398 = 386 min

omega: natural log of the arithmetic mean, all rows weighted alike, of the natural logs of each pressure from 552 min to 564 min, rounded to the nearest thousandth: 1.384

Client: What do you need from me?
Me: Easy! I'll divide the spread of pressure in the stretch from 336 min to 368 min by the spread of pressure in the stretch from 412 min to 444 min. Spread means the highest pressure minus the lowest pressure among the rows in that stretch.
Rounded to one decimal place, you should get 5.0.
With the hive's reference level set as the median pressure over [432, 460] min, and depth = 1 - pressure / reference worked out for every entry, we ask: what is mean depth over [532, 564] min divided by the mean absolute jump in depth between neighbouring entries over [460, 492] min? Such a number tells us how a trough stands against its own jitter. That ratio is -0.65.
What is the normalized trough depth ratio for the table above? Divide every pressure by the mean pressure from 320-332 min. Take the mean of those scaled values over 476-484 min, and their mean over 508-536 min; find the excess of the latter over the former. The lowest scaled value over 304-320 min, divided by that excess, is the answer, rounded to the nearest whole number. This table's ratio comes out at 71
